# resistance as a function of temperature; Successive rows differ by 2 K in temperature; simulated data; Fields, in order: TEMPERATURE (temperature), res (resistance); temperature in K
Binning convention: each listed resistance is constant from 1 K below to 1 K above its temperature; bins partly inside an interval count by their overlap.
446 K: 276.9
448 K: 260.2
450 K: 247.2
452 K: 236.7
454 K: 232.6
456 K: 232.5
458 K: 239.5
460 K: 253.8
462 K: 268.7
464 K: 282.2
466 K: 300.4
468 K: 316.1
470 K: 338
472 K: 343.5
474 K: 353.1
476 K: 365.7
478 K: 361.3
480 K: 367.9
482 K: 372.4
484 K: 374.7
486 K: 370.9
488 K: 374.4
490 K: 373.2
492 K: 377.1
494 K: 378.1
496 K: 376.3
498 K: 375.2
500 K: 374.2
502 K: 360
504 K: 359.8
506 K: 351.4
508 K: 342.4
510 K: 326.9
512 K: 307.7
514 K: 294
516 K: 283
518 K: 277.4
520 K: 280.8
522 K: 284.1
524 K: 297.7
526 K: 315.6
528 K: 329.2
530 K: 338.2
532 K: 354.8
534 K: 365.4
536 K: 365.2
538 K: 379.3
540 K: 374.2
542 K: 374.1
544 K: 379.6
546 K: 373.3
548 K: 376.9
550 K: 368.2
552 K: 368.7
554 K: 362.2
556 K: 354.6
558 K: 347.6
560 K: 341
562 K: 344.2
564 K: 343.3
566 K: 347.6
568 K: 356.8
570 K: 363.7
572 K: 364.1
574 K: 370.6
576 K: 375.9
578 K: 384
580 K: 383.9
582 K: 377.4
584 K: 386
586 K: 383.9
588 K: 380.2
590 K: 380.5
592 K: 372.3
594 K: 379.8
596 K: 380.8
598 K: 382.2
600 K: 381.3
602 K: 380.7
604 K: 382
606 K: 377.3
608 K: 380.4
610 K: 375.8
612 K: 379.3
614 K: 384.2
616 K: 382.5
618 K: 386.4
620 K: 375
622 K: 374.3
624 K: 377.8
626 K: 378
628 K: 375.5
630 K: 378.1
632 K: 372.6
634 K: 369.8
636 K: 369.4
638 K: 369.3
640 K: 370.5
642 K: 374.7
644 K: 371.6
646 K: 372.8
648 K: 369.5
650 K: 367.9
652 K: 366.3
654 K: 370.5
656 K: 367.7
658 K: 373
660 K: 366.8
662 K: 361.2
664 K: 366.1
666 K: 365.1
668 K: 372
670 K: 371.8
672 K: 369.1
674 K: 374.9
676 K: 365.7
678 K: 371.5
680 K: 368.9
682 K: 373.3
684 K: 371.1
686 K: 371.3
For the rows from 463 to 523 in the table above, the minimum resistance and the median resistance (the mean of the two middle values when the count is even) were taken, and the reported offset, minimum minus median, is -79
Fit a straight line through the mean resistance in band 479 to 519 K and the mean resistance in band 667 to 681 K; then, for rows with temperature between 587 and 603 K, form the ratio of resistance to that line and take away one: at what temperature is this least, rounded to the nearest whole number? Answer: 592 K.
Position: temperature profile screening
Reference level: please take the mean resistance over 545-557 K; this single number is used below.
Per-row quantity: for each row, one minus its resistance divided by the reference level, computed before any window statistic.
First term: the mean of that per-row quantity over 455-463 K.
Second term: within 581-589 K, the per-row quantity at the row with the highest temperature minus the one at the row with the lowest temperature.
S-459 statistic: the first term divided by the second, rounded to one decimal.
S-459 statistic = -42.4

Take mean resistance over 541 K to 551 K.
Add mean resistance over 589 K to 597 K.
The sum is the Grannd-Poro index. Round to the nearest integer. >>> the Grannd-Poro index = 753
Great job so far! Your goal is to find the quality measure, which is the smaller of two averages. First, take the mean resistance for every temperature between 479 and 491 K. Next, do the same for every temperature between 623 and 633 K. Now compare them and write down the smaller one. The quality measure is 372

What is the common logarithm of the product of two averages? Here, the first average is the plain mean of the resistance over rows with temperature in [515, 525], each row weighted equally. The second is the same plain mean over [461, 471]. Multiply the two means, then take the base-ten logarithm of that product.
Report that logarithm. 4.93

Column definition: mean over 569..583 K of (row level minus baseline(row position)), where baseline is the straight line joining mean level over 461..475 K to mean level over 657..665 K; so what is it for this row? 30.4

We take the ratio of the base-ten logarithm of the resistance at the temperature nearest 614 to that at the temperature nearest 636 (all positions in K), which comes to 1.01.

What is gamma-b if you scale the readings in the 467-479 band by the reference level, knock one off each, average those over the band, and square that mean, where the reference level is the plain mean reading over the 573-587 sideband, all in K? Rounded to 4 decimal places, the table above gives 0.0080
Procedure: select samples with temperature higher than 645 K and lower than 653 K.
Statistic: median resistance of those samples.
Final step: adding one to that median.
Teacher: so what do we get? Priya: 370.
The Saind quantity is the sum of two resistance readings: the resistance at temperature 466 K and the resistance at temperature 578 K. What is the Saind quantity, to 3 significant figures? 684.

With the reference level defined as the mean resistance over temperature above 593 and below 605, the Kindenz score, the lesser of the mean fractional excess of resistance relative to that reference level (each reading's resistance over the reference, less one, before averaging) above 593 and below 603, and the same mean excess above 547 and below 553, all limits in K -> -0.026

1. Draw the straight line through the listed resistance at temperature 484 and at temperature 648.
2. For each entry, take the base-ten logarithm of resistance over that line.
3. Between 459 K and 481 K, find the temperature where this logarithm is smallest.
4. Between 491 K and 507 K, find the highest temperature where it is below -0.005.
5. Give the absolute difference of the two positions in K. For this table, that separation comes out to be 46 K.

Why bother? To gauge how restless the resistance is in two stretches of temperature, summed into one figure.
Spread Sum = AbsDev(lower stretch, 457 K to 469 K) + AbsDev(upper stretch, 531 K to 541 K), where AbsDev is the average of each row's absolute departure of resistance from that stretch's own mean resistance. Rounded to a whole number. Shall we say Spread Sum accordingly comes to 30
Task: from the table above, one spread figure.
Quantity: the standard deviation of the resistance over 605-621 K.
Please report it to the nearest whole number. 4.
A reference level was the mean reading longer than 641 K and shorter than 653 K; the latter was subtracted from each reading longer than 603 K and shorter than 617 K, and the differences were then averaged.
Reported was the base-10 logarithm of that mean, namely 1.0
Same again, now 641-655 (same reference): -2.3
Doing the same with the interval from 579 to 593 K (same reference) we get 1.0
